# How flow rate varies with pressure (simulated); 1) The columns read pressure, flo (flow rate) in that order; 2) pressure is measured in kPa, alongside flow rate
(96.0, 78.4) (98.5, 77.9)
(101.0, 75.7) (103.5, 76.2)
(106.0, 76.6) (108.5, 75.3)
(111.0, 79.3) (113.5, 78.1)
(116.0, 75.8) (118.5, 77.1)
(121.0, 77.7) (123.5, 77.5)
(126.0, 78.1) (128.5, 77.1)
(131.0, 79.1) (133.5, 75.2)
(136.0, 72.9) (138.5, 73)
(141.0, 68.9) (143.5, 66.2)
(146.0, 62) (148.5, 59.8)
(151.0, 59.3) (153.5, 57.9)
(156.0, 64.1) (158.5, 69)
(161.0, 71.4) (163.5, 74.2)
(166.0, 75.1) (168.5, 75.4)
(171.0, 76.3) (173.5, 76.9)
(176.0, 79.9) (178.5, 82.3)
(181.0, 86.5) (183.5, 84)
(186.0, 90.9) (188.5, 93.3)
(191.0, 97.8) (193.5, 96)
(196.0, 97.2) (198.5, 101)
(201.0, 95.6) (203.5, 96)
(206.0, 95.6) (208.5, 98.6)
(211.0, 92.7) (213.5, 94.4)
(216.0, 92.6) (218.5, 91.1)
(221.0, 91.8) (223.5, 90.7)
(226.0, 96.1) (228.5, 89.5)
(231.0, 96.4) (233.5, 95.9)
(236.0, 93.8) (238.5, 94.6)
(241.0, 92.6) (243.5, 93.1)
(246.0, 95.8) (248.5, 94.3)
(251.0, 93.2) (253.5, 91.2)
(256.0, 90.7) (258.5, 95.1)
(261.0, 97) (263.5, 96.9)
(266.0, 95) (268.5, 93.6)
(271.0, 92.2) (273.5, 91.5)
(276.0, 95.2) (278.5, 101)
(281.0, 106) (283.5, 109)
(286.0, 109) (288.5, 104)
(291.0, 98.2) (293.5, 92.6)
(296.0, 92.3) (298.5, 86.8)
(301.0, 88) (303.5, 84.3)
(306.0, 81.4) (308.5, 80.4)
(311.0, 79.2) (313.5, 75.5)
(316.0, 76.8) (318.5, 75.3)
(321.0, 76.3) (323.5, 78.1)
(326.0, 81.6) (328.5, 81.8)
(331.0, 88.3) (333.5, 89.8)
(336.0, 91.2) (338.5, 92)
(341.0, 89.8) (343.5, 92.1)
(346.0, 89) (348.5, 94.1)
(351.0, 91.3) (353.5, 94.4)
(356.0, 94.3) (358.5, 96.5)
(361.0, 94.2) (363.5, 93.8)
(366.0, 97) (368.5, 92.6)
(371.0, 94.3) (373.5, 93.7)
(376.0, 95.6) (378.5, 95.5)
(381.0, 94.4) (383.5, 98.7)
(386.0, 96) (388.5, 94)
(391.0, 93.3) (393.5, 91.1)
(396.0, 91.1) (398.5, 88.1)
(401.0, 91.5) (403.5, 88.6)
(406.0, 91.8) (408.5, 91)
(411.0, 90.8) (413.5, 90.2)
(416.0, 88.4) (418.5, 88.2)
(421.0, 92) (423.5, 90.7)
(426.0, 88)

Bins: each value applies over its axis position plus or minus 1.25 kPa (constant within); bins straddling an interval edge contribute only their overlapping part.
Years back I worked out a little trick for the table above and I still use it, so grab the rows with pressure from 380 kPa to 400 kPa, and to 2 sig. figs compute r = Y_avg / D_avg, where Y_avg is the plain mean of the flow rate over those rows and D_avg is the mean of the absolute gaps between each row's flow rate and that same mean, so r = 38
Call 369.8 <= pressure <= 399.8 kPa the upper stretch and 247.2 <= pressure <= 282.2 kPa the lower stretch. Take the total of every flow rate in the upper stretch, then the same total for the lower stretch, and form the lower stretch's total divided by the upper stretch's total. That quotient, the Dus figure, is 1.2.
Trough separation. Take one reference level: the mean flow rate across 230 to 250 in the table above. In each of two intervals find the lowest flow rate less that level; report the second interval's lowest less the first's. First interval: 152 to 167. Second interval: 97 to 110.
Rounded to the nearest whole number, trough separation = 17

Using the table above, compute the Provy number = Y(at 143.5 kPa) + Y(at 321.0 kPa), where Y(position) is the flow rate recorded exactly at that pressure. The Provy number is 142.5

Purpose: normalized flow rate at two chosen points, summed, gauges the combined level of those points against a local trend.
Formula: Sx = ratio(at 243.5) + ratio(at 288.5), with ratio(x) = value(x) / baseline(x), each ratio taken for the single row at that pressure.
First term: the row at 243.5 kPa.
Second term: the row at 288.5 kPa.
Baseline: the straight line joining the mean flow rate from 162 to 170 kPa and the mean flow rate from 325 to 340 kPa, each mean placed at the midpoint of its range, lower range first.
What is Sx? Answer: 2.39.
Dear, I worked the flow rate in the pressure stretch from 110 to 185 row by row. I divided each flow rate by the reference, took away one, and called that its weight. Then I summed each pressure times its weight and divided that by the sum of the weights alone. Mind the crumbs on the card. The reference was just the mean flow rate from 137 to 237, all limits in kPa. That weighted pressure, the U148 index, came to 146.4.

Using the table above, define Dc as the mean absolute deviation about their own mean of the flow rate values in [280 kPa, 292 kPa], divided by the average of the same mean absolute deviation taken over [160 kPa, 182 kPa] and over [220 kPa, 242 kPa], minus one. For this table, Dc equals 0.17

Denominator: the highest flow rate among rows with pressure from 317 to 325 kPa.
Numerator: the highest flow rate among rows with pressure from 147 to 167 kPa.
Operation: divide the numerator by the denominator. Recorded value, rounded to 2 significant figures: 0.96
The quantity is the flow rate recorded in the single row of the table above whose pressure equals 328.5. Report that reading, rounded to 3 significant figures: 81.8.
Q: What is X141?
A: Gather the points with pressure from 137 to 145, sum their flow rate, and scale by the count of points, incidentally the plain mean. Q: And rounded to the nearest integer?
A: 69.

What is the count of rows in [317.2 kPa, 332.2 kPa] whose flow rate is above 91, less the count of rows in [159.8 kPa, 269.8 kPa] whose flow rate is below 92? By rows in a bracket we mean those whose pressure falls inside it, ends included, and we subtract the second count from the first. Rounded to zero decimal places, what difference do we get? -17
